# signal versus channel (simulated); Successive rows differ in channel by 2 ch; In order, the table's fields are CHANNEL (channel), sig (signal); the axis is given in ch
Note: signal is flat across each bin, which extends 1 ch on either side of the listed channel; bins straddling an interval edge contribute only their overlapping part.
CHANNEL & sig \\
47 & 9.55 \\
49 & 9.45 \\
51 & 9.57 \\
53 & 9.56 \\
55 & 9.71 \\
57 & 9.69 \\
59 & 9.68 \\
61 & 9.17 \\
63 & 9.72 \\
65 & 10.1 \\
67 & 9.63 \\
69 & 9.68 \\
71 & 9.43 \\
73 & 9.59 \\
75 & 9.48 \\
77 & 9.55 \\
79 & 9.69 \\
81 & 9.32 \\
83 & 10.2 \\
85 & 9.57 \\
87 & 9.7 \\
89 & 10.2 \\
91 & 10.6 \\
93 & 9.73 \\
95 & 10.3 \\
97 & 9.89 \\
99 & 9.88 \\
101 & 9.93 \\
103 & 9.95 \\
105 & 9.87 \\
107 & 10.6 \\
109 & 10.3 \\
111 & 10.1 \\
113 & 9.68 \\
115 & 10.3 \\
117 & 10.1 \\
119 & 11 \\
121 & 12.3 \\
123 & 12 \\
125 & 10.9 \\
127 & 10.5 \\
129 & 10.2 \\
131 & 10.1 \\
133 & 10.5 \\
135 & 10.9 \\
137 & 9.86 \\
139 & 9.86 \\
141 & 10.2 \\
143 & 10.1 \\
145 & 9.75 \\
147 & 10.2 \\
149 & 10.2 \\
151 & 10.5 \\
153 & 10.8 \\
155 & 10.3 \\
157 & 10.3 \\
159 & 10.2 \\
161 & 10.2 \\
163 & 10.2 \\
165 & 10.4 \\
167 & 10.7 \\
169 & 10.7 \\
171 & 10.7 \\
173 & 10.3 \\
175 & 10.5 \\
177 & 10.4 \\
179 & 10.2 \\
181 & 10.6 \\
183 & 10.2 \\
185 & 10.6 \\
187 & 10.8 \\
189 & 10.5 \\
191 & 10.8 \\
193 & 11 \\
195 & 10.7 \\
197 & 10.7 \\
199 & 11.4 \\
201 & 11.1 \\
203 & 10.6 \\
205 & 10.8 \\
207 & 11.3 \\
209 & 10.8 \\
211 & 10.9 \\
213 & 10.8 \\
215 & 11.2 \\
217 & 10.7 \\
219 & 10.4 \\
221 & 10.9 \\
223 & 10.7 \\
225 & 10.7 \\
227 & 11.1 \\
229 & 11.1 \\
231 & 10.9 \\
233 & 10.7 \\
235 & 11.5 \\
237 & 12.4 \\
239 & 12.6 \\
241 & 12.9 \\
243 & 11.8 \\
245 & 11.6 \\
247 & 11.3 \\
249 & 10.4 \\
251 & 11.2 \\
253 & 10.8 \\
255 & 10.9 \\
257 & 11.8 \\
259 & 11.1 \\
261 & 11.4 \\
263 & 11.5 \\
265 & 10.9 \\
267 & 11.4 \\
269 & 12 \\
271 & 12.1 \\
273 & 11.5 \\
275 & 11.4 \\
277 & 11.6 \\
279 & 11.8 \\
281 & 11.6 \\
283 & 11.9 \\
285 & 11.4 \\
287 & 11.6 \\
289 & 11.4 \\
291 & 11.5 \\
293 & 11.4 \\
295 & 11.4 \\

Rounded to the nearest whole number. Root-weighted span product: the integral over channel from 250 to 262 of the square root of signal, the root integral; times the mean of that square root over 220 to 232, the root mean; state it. 133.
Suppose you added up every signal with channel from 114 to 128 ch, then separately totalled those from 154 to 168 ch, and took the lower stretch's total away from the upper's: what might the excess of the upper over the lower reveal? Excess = -4.8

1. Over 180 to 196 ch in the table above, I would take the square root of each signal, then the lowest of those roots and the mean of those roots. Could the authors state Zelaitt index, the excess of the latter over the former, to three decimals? 0.070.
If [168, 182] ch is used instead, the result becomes 0.044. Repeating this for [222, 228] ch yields 0.020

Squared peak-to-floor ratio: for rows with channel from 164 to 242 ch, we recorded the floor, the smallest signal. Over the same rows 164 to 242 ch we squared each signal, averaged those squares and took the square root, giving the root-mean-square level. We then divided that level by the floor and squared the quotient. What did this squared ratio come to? 1.146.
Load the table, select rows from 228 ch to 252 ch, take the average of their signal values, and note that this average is 11.5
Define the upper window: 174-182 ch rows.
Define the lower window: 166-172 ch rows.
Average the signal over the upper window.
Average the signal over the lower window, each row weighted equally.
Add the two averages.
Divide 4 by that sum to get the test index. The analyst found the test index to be 0.189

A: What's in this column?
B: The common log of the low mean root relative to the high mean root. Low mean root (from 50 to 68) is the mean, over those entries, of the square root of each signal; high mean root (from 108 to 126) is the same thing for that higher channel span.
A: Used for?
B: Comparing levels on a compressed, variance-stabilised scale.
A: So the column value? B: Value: -0.023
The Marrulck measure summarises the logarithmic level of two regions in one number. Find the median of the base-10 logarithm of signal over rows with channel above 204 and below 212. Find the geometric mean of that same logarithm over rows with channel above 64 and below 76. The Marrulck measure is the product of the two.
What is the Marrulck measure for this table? 1.019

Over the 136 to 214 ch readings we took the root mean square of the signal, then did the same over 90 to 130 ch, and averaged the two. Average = 10.5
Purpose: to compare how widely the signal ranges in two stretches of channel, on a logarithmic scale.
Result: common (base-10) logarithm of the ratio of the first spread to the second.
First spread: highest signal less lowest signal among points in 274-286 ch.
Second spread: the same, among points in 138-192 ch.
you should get -0.3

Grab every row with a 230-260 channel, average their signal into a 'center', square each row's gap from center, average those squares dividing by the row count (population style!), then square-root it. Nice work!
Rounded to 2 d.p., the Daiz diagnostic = 0.71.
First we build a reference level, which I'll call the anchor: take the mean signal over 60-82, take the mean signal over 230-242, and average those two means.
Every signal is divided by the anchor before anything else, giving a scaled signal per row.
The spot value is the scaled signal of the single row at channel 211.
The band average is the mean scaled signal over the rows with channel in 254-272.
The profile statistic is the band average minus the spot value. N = 0.052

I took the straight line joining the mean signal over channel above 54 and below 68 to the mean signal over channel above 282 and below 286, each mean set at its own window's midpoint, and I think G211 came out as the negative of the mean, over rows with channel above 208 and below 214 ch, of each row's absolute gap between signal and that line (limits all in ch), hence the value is -0.17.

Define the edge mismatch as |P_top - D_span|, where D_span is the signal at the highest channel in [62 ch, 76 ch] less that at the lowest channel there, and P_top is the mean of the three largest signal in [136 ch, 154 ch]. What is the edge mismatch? 10.7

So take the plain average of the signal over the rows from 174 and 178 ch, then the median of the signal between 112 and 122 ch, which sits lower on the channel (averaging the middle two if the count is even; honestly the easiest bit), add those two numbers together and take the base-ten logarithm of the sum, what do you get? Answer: 1.317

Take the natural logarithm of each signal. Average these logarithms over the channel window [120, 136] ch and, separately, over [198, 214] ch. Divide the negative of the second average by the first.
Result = -1.00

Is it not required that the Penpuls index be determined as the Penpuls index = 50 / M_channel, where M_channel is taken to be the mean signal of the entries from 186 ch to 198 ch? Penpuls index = 4.7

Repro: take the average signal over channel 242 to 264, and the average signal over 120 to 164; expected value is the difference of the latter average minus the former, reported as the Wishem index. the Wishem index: -0.80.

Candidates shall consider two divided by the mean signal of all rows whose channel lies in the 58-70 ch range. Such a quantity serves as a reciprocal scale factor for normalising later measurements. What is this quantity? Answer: 0.207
